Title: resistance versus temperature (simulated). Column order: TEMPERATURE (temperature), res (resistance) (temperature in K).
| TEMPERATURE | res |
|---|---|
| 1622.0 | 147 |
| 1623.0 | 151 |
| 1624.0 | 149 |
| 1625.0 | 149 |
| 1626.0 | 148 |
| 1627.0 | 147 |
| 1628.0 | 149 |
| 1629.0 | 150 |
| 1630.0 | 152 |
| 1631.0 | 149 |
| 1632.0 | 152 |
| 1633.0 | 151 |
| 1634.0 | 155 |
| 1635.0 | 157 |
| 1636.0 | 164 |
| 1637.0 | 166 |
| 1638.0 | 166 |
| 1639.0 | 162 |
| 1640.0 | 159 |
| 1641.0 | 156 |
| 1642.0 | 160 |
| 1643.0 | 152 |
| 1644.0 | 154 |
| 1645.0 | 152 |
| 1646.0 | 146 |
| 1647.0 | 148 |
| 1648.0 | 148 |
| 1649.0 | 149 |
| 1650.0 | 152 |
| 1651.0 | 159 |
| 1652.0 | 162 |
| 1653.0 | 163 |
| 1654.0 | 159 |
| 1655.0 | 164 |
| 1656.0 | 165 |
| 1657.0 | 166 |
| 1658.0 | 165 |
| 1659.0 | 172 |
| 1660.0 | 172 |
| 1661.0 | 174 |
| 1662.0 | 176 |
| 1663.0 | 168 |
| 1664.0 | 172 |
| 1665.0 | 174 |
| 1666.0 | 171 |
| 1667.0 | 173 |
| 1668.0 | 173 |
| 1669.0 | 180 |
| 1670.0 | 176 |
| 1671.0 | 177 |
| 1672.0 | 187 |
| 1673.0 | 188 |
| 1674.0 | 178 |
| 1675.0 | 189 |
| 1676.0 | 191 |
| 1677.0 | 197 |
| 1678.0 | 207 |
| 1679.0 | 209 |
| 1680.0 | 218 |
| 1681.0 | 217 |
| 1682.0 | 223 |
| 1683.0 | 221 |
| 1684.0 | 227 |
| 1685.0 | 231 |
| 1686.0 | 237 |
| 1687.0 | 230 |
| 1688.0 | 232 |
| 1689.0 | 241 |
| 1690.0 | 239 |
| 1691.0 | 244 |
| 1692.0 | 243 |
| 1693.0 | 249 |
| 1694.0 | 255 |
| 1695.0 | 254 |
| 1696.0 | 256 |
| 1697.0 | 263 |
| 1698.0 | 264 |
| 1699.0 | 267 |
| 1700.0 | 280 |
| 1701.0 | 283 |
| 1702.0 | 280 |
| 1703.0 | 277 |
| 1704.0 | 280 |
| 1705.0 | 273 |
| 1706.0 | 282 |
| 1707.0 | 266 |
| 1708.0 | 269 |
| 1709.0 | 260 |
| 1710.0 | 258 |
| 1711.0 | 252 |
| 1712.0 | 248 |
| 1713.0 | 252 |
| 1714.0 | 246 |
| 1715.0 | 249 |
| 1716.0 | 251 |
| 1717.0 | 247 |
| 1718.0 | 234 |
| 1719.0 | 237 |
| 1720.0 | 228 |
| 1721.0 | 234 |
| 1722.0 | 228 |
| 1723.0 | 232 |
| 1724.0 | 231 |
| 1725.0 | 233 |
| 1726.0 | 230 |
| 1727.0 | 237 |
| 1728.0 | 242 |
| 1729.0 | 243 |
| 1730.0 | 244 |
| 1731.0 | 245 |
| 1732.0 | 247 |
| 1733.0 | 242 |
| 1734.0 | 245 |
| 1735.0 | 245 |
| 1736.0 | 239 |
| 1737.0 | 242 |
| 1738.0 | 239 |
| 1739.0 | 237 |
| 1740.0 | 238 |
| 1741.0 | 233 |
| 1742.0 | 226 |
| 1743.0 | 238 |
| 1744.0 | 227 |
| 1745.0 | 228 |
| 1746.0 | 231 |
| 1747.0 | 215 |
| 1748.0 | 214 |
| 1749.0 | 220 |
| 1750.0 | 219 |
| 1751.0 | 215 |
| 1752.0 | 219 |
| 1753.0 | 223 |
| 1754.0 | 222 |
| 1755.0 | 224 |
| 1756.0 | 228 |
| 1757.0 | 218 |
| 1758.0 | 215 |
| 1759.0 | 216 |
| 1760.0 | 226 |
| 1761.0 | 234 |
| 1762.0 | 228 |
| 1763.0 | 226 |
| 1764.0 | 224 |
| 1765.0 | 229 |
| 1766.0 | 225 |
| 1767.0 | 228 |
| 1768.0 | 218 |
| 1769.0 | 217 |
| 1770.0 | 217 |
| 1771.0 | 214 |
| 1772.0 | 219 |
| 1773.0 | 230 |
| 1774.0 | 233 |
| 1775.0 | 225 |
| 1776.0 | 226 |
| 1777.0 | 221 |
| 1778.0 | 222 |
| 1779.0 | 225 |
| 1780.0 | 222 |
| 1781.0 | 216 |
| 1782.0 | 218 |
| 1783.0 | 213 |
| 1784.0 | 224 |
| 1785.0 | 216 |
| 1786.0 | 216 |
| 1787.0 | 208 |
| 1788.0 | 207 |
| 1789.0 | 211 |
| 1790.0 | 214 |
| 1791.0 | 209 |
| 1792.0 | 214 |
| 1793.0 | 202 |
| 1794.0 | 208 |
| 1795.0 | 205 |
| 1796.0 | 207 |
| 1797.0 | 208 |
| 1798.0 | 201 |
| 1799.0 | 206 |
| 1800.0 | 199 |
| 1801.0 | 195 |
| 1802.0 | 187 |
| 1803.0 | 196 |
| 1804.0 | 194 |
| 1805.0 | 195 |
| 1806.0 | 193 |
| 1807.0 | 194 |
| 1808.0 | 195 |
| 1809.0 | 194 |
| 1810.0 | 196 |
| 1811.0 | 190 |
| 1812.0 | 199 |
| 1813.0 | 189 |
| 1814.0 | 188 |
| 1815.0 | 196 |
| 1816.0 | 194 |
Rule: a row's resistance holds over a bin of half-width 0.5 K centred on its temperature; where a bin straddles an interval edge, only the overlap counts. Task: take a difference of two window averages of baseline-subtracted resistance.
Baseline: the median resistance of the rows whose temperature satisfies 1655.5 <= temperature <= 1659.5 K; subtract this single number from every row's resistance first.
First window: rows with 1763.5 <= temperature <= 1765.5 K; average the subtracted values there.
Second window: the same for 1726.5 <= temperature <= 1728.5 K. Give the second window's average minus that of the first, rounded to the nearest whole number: 13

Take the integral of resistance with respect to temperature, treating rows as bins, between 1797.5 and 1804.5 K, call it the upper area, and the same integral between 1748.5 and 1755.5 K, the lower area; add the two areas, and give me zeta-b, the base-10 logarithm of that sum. 3.47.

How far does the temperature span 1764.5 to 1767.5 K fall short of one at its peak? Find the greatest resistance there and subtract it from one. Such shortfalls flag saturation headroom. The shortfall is -228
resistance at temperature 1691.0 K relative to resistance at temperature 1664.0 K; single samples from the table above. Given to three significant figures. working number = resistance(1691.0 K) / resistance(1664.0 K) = 1.42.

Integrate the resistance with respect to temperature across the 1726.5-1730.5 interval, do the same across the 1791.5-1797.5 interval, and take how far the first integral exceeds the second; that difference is -278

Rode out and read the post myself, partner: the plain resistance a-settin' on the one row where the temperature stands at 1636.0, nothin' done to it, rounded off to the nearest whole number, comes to 164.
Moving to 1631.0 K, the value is 149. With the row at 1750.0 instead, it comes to 219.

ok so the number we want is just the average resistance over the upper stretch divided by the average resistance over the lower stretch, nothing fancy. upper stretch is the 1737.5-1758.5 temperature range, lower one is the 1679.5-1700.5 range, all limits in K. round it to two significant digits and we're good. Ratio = 0.93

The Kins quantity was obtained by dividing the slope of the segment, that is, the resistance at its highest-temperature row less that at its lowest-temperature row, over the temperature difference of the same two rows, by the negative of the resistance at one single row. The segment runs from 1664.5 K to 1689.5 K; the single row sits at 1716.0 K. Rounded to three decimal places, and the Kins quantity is -0.011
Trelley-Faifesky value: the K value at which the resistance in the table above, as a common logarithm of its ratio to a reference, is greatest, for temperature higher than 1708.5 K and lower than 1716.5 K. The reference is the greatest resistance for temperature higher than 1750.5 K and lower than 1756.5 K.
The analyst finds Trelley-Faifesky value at 1709.0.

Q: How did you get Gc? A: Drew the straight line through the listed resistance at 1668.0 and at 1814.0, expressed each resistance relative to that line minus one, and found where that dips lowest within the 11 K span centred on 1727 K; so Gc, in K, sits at 1722.0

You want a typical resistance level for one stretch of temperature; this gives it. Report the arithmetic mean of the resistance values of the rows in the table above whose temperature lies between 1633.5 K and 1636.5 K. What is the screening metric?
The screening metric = 159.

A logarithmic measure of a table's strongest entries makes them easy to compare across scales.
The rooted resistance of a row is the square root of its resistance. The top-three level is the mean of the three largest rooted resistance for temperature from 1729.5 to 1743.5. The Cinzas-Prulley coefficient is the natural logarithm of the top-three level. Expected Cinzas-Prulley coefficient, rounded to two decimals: 2.75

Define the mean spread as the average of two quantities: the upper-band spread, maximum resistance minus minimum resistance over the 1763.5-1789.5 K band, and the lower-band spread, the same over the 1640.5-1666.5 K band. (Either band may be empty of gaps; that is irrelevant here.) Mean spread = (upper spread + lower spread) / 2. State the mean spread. 28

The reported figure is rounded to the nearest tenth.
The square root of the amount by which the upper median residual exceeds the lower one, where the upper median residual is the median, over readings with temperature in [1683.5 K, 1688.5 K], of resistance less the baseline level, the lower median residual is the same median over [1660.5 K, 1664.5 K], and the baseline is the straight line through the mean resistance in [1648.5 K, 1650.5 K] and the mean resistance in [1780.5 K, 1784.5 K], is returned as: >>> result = 6.8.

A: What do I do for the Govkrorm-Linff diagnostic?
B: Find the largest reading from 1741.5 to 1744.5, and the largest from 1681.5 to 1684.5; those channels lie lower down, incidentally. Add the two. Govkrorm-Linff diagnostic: 465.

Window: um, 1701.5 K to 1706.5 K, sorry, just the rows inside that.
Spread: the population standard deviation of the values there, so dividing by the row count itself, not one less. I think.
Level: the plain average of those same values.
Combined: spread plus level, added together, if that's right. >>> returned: 282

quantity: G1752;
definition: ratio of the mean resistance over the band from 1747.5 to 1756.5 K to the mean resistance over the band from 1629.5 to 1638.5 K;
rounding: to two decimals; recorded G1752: 1.41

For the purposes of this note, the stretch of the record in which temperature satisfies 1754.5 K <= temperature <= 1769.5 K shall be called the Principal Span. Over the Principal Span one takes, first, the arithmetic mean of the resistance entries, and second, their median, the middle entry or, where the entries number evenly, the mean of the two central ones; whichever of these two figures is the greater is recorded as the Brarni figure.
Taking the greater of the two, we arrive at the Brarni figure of 225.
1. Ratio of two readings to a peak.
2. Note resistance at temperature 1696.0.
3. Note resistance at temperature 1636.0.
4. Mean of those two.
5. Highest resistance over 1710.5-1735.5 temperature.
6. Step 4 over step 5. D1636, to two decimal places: 0.83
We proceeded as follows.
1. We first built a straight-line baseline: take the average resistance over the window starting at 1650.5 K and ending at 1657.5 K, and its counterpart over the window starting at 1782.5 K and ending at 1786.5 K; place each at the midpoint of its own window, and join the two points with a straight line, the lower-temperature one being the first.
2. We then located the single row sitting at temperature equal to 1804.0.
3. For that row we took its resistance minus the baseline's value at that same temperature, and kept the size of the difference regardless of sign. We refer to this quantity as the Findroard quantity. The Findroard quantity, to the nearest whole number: 31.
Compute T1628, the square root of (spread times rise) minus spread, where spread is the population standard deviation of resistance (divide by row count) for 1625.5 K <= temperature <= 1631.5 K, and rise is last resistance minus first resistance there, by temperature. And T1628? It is 0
